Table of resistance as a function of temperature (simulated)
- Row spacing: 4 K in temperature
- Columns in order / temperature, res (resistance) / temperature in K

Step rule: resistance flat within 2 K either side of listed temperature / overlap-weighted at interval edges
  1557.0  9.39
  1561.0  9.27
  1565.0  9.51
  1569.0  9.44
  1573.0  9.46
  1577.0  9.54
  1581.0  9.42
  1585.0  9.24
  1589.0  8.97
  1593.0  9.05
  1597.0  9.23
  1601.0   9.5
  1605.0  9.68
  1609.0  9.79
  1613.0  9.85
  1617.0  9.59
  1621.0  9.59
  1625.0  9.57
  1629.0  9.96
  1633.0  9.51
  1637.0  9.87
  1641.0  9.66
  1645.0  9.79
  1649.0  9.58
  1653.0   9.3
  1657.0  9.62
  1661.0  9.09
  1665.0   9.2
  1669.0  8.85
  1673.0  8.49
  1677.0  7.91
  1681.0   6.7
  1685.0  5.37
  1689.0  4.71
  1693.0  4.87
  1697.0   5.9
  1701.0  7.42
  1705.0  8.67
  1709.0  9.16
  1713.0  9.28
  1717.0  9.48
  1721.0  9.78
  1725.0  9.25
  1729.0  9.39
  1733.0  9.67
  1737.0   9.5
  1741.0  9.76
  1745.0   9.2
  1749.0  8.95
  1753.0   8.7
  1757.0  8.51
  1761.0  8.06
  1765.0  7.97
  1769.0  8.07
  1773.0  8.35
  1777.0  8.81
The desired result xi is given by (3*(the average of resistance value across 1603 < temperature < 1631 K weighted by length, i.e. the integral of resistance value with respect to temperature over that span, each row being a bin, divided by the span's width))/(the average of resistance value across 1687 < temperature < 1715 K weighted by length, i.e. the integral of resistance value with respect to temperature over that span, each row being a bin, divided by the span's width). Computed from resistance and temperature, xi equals 4.1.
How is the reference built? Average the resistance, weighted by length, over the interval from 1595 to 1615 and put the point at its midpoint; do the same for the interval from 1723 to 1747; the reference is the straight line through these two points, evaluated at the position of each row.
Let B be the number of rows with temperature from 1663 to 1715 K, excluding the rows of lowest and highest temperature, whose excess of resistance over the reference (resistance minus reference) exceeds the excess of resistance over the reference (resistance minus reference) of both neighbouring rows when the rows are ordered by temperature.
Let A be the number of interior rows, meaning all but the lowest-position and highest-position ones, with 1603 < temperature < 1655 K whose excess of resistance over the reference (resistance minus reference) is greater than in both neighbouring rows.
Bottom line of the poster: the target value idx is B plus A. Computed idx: 5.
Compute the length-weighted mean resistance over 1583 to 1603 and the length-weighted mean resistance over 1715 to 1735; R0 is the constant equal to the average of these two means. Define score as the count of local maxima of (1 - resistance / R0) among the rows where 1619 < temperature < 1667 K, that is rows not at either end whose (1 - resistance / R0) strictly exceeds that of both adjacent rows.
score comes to 5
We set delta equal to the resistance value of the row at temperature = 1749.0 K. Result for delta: 8.95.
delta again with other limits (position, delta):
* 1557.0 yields 9.39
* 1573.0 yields 9.46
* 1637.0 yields 9.87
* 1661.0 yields 9.09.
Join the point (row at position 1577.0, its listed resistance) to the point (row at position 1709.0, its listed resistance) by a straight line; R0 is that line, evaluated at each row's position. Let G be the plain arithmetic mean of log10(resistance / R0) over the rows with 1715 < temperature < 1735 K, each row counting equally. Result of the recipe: 0.019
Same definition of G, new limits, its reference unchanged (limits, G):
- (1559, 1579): -0.005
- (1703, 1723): 0.006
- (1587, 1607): -0.009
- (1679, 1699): -0.227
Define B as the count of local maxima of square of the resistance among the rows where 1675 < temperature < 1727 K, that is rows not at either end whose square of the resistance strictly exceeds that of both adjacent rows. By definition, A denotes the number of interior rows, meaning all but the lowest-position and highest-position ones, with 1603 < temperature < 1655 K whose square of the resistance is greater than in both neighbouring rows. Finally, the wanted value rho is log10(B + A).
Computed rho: 0.70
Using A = 4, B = 1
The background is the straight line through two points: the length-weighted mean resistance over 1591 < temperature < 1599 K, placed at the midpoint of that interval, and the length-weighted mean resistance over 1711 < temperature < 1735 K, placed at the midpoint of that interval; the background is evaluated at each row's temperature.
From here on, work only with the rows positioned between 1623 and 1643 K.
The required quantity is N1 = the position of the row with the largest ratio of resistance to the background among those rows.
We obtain 1629.0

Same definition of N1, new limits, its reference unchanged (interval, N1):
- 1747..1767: 1749.0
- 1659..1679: 1665.0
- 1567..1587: 1577.0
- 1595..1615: 1613.0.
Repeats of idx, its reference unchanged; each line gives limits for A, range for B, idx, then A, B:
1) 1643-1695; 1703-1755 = 5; 2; 3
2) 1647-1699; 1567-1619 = 4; 2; 2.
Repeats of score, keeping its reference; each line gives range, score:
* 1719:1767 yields 2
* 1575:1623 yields 1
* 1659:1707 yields 1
